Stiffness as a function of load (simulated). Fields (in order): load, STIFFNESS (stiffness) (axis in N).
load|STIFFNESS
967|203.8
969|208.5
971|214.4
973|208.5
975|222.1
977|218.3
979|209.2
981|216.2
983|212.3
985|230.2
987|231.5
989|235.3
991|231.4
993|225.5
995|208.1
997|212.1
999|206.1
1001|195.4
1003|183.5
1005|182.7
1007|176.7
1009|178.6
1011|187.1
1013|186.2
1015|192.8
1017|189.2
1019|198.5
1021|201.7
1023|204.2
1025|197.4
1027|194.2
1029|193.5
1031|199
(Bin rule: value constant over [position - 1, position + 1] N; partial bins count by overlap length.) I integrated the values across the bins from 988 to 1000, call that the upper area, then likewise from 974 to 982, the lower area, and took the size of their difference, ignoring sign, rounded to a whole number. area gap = 905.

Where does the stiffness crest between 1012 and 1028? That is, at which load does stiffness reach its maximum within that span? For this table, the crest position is 1023 N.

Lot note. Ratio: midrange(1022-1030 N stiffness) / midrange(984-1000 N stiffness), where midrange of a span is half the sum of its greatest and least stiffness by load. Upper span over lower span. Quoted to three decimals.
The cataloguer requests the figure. 0.901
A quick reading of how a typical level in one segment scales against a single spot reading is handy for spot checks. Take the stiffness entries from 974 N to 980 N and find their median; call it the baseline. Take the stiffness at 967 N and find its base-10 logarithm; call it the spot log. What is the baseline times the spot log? 504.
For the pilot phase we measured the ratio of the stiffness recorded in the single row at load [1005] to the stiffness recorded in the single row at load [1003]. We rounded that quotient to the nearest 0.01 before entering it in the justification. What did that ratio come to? 1.00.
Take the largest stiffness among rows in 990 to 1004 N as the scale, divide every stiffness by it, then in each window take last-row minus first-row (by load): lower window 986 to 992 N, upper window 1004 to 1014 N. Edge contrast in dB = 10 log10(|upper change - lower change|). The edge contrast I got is -18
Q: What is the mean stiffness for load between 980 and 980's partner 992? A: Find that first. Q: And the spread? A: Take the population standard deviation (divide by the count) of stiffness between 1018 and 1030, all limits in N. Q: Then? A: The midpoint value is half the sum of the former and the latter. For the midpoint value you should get 115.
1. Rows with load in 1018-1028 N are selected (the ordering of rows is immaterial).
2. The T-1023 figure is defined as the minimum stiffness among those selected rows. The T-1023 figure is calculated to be 194.2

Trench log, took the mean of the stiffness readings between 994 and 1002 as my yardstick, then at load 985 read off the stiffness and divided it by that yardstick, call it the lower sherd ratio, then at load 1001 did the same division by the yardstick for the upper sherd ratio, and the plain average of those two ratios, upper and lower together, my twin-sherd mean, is 1.04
